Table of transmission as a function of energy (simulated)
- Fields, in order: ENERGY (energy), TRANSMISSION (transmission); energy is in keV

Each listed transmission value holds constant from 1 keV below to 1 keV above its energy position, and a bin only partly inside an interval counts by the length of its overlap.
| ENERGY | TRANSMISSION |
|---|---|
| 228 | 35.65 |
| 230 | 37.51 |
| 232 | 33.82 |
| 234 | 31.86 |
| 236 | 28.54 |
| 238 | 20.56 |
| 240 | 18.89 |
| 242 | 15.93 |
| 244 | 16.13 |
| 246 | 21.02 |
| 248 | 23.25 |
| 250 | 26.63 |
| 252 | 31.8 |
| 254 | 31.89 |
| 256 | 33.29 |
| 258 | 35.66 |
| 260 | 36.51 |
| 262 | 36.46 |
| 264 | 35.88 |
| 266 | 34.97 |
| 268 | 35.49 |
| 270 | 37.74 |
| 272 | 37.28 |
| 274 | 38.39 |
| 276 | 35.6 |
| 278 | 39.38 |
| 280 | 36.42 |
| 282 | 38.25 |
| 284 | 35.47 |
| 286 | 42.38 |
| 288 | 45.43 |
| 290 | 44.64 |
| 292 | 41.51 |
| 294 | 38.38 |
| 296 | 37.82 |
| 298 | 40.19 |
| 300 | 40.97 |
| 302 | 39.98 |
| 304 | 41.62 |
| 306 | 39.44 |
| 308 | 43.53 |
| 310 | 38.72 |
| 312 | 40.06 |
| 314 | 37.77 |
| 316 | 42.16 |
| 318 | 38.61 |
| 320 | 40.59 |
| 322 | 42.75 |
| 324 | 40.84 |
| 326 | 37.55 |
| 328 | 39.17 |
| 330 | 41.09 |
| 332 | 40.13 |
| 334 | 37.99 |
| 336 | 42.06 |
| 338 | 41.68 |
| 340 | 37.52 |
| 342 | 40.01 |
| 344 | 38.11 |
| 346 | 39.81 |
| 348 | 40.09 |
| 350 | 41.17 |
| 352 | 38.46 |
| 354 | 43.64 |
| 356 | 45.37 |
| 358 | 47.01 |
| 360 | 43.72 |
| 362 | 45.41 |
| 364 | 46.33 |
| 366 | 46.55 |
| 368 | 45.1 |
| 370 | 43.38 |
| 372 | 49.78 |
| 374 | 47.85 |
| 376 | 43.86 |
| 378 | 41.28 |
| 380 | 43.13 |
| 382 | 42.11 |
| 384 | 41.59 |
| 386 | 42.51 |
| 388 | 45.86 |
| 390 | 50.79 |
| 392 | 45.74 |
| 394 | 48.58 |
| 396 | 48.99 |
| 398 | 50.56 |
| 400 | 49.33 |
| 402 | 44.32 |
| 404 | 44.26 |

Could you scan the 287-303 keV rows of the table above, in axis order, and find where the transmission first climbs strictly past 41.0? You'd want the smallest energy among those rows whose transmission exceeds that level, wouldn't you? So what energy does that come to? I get 288 keV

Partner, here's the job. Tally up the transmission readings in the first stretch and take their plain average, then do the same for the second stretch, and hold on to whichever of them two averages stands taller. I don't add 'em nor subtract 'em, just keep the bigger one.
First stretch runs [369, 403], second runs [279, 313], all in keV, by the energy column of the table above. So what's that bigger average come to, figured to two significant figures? 46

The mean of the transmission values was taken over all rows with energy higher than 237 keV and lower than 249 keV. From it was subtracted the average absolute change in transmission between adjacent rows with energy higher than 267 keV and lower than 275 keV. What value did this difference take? 18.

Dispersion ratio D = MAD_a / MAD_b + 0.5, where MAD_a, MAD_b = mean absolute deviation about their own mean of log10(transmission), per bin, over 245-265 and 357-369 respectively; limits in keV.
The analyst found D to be 8.2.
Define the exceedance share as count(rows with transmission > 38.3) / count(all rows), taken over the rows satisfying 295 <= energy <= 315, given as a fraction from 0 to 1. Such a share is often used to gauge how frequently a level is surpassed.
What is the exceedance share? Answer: 0.80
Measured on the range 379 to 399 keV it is 1.00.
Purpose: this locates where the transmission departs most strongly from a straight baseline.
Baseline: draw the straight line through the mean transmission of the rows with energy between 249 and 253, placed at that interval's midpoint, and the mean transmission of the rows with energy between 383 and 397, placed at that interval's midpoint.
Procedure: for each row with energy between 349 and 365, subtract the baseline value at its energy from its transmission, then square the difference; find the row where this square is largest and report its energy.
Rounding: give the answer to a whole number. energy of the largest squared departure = 358 keV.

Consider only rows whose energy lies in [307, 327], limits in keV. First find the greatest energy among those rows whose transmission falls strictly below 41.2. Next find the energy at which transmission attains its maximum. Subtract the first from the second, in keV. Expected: -18 keV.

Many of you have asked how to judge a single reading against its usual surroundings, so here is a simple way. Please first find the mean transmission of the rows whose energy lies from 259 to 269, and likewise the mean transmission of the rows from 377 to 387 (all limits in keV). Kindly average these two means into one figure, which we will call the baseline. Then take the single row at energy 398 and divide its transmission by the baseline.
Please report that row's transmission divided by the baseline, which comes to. 1.30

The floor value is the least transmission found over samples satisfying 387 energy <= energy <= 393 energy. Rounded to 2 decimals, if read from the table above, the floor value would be 45.74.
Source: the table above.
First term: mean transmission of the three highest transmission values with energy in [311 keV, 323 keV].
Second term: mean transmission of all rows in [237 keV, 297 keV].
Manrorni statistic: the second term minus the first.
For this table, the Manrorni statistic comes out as -8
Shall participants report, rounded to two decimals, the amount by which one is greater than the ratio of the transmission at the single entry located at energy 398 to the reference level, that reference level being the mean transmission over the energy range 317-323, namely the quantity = -0.24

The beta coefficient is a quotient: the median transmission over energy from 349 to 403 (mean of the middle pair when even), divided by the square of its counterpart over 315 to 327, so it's 0.0274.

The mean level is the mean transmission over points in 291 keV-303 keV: 39.8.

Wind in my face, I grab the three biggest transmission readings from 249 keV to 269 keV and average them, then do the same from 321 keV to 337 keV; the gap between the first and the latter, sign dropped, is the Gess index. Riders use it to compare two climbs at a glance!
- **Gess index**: 6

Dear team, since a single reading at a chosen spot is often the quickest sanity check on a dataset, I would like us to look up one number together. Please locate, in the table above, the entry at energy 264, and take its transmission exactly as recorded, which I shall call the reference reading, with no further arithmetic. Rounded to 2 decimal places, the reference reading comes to 35.88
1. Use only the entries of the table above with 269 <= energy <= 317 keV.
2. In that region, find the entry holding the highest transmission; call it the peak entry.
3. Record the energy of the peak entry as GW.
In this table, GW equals 288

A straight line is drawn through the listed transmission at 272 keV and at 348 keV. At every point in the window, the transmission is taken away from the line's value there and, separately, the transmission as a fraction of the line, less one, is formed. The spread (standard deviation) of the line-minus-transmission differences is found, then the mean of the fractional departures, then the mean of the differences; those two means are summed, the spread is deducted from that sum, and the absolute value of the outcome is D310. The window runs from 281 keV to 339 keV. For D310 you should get 4.0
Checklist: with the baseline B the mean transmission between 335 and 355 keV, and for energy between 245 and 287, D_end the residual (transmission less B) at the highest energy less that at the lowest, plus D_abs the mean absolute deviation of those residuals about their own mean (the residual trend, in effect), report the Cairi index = 25.1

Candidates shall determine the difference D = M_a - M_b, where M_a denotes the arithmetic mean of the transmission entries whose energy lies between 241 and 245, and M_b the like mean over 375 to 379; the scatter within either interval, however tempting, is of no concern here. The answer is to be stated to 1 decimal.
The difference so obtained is -26.5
